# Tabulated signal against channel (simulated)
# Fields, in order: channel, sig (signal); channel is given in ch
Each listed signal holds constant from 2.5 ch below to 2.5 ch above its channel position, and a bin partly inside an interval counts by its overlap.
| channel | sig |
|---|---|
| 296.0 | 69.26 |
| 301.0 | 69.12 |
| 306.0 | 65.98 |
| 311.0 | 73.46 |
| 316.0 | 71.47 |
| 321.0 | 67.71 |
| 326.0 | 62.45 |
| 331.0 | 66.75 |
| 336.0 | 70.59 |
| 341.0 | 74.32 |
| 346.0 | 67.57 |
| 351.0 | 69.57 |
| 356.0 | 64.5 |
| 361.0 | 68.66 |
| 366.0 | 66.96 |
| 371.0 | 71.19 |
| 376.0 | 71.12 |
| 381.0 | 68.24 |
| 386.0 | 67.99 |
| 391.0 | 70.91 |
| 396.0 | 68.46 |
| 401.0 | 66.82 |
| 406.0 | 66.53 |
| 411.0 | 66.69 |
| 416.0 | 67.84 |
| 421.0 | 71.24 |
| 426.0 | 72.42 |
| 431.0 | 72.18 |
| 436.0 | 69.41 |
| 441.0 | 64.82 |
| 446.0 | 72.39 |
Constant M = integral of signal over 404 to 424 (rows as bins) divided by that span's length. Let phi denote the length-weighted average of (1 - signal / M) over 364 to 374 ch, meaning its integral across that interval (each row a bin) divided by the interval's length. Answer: -0.02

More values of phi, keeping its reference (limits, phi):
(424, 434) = -0.06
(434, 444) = 0.01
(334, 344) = -0.06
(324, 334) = 0.05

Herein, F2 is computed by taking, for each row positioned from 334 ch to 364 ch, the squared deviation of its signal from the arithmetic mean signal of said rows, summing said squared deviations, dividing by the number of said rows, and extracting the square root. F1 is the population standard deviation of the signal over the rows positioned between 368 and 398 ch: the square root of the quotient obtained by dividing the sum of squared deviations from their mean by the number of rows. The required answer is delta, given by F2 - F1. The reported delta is 1.6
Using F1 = 1.4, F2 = 3.0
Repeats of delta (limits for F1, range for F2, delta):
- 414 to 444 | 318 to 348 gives 0.9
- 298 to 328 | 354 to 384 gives -1.3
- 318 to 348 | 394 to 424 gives -2.0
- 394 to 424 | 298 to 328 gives 2.0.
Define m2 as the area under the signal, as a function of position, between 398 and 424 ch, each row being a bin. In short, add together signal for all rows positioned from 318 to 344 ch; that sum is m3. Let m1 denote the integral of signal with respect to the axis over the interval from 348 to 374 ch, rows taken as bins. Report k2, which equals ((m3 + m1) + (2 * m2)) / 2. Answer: 2824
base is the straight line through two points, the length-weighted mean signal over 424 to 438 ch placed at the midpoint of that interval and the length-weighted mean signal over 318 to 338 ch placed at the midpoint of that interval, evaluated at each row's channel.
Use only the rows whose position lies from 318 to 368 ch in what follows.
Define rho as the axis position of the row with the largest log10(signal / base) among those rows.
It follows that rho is 341.0 ch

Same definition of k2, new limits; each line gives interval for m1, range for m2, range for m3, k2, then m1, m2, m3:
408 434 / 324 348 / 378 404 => 2725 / 1820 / 1643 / 342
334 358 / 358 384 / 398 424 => 2799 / 1665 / 1797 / 339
